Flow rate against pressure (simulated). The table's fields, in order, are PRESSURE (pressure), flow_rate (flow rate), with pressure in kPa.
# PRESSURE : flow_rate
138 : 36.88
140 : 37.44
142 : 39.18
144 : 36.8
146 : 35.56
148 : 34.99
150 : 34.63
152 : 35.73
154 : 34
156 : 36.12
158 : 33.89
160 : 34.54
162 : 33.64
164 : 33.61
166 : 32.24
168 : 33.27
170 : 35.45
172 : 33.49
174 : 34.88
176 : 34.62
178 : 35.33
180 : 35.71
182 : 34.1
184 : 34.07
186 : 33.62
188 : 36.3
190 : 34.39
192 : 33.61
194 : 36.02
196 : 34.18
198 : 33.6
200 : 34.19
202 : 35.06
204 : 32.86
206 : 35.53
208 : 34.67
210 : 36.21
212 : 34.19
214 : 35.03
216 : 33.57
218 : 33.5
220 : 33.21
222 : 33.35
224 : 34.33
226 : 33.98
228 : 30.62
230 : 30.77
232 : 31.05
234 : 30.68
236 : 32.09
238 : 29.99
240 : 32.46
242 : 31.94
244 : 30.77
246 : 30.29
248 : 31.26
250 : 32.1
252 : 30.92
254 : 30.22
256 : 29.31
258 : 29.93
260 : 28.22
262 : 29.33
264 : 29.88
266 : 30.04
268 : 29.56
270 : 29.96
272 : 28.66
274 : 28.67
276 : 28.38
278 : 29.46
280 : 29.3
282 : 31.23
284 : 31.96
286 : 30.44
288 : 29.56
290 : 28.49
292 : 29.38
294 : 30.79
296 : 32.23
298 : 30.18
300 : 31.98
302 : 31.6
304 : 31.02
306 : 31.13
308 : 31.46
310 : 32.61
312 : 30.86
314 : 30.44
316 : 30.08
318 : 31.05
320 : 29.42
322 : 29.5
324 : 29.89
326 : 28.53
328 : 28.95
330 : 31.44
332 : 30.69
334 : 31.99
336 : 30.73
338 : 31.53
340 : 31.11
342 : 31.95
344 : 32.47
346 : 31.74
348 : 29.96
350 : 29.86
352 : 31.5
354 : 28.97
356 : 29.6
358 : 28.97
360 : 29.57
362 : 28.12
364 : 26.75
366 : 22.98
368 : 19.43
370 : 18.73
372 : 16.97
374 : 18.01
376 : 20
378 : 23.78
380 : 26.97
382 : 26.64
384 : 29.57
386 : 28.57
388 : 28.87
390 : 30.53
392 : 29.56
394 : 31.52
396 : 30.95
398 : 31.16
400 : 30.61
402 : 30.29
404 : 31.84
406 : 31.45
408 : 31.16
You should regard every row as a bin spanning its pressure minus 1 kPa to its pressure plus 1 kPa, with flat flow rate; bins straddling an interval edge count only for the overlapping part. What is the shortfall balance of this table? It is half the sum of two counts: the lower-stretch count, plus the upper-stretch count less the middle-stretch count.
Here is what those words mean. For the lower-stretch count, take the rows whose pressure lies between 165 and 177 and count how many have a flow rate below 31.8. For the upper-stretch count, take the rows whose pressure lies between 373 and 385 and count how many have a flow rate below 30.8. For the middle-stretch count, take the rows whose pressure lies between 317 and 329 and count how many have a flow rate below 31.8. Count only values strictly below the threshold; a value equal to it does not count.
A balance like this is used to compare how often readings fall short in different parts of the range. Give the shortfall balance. 0.0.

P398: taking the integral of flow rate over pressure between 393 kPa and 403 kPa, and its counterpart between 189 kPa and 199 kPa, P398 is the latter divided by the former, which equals 1.11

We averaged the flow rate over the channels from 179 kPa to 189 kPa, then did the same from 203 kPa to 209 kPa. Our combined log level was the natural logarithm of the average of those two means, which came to 3.54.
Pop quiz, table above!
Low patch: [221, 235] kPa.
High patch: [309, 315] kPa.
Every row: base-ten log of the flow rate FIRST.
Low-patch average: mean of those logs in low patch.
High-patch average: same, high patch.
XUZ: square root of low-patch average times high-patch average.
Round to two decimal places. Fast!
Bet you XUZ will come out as 1.50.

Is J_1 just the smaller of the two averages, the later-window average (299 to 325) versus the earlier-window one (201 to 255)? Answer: 30.8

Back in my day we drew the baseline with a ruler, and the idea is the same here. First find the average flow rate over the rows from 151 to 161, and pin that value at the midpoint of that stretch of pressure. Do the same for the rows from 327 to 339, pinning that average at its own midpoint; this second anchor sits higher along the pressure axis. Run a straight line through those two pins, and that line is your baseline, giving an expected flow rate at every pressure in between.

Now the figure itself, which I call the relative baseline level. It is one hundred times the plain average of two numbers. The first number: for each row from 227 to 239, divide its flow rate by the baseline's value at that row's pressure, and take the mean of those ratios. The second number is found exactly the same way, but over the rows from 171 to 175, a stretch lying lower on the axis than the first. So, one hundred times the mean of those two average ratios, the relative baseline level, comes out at 96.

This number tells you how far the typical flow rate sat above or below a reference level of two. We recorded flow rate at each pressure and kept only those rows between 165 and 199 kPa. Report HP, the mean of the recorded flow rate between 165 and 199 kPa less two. 32.4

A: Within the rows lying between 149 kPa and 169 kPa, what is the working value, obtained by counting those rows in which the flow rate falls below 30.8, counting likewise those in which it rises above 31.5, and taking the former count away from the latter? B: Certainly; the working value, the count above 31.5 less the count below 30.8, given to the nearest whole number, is 10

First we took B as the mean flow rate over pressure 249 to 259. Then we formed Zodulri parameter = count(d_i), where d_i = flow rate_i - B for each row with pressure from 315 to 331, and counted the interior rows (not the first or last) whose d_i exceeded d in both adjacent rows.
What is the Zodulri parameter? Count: 2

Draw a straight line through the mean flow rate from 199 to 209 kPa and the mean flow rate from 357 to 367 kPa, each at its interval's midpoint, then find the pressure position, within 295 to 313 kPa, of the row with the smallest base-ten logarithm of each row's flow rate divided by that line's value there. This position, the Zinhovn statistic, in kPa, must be 298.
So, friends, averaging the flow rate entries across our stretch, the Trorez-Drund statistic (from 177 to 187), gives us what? 34.6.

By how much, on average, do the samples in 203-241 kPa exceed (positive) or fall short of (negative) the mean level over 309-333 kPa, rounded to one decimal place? 2.8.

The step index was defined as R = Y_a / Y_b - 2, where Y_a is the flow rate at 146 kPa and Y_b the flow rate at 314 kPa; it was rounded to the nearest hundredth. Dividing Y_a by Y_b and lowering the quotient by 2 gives -0.83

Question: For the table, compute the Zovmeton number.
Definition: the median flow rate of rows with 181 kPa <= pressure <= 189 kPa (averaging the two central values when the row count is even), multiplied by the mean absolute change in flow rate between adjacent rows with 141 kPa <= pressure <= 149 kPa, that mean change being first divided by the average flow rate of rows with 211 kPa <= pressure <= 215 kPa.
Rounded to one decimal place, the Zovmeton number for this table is 1.4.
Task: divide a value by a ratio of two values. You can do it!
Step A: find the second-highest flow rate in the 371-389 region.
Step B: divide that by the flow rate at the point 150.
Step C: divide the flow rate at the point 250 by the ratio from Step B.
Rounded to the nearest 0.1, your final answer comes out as 38.5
